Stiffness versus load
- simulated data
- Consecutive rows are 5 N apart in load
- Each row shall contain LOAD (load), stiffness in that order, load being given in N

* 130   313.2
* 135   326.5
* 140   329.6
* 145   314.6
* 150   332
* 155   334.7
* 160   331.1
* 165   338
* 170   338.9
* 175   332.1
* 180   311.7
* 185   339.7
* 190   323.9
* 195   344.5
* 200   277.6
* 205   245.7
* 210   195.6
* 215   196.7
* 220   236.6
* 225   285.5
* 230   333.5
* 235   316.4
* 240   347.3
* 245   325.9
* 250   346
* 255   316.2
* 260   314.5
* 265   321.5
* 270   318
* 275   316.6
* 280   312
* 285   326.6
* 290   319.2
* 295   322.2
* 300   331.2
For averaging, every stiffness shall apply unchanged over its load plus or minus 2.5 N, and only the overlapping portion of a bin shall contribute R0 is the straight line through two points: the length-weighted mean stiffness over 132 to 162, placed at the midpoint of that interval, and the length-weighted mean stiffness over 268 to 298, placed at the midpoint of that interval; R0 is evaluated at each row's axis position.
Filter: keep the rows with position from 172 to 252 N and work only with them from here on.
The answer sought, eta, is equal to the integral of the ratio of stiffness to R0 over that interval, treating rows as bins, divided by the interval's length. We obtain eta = 0.92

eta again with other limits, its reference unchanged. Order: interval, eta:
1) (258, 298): 1.00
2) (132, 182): 1.01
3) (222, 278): 1.00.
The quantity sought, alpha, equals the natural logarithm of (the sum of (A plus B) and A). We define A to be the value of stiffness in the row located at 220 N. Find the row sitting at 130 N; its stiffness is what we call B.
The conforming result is 6.67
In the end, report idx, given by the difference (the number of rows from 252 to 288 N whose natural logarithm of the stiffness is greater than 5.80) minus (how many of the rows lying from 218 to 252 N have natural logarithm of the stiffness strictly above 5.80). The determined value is -3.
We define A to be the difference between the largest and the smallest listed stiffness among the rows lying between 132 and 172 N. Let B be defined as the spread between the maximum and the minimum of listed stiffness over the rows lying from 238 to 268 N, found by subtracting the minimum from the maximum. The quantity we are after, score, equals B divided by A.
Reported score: 1.3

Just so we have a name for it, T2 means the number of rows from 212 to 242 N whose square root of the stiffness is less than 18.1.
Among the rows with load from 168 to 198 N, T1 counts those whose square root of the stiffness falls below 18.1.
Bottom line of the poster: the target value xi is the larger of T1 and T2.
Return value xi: 4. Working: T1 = 2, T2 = 4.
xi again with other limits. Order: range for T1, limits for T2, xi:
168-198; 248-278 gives 5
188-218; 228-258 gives 5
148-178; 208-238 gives 5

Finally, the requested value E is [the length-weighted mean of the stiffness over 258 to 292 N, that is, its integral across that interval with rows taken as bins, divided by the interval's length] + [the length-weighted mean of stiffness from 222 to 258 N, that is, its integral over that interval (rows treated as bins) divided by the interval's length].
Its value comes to 641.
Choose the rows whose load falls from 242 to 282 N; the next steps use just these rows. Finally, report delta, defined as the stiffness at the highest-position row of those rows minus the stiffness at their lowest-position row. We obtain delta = -14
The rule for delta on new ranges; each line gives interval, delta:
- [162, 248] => -12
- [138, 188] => 10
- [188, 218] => -127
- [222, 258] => 31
